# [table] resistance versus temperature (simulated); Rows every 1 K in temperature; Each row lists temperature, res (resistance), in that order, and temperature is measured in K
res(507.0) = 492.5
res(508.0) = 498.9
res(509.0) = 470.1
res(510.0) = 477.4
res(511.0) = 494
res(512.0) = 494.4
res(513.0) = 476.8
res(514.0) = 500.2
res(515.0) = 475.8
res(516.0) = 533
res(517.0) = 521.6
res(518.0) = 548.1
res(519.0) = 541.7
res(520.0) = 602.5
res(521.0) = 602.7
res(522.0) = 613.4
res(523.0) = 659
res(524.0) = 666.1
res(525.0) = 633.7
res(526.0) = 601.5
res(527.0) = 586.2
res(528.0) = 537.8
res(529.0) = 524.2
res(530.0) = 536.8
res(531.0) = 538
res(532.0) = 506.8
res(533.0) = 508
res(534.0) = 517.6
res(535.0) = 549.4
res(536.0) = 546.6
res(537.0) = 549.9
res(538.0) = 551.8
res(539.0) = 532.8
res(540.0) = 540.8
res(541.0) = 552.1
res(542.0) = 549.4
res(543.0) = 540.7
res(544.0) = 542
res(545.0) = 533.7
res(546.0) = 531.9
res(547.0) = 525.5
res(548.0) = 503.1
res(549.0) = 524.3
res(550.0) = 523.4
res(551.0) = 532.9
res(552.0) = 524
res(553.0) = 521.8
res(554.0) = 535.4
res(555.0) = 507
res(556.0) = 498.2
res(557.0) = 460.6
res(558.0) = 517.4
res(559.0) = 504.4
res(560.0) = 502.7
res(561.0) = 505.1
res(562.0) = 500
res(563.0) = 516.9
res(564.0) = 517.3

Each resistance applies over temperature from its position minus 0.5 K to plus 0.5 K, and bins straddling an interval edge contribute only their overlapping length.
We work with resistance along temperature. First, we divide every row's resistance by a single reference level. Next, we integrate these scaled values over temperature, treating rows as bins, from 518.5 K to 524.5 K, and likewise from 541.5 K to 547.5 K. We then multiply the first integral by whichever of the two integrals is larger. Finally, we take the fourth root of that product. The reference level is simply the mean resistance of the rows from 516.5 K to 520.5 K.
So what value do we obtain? 2.58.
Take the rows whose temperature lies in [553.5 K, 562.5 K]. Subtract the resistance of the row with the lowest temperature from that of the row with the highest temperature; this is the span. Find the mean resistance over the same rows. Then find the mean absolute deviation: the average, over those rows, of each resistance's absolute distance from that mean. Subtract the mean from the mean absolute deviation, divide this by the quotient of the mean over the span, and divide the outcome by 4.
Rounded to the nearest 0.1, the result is 8.6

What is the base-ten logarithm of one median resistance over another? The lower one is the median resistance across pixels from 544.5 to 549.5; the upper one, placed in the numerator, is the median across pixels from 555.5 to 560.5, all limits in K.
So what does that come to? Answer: -0.019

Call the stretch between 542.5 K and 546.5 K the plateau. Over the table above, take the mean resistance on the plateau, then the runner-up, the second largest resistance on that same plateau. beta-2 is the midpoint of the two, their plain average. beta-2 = 539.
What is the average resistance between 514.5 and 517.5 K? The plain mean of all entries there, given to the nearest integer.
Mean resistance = 510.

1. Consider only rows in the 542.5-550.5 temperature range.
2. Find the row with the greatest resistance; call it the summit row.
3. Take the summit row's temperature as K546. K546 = 544.0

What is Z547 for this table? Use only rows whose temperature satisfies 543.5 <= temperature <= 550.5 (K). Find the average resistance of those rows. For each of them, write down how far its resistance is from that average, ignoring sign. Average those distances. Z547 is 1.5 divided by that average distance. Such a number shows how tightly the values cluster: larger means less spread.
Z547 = 0.18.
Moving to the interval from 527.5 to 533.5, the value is 0.12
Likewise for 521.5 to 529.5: 0.04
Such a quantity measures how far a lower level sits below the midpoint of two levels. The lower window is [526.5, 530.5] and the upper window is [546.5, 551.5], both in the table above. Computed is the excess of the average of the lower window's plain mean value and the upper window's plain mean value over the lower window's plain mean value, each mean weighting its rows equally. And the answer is -12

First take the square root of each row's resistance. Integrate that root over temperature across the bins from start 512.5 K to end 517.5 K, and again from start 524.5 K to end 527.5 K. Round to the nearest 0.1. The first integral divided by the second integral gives 1.5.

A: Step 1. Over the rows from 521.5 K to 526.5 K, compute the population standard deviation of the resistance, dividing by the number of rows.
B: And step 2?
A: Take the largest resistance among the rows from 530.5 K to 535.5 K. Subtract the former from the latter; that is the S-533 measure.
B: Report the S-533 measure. 524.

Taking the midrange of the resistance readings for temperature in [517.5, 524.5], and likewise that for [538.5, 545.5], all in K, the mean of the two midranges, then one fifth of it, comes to 115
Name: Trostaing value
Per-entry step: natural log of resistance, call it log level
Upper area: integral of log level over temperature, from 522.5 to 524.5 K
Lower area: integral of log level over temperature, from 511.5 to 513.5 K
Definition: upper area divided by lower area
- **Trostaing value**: 1.05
